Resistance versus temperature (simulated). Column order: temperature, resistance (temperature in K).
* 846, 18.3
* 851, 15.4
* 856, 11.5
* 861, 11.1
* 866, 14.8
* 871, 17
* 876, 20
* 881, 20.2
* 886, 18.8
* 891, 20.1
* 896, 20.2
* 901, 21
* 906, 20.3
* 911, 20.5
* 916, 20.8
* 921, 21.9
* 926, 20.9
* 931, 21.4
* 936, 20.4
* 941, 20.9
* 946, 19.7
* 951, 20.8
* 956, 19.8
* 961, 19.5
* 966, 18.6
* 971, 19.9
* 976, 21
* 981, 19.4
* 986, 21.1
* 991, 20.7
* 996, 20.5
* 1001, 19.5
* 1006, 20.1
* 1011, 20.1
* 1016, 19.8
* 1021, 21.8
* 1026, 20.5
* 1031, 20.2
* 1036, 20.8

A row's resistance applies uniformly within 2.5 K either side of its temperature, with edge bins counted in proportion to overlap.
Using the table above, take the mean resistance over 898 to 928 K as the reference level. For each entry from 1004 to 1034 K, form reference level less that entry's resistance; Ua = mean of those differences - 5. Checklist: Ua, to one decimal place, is -4.5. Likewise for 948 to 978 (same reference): -4.0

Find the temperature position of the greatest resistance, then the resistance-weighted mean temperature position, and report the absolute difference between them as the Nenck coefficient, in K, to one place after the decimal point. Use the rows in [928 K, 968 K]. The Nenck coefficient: 17.1 K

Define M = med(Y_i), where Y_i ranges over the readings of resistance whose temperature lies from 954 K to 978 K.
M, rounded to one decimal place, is 19.8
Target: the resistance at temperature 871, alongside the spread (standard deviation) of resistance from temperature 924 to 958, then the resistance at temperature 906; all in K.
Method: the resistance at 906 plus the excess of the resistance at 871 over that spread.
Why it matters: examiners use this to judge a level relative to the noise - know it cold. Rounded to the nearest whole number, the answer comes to 37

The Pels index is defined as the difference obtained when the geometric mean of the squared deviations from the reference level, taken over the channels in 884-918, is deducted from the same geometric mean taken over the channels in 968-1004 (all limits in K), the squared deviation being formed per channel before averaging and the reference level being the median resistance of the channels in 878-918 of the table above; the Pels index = 0.25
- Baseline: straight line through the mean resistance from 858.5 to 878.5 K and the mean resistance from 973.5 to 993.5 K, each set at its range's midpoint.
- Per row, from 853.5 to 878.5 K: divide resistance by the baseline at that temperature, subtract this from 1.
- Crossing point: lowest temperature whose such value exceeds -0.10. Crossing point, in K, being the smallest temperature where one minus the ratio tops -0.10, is 856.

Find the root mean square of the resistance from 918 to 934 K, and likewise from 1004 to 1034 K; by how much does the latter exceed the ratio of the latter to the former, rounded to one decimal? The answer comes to 19.5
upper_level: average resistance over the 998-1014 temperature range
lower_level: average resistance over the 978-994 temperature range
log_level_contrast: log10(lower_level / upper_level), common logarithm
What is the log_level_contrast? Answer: 0.011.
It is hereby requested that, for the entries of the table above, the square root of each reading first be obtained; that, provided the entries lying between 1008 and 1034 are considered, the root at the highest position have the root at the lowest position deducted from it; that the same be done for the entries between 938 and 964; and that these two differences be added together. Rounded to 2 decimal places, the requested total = -0.14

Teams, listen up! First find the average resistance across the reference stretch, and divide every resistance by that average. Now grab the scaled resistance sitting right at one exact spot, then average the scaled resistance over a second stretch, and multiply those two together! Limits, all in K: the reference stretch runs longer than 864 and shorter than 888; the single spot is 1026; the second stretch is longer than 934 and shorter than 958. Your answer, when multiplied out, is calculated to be 1.26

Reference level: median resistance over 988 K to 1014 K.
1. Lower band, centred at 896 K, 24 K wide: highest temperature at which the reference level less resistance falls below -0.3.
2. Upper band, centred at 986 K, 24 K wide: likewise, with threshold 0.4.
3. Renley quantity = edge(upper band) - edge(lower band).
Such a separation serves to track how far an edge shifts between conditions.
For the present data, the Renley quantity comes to 95 K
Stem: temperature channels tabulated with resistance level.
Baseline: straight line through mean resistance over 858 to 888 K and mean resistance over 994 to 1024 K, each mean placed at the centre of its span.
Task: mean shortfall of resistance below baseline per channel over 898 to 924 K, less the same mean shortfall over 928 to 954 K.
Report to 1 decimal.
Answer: -1.0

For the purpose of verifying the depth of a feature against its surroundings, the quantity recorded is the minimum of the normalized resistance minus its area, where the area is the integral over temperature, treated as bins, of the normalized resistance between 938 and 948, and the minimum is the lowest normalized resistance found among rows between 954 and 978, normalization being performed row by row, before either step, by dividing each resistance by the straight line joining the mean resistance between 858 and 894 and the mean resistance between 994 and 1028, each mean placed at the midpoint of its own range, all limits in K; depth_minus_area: -9.8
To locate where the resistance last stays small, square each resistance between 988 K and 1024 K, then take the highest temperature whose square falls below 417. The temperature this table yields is 1016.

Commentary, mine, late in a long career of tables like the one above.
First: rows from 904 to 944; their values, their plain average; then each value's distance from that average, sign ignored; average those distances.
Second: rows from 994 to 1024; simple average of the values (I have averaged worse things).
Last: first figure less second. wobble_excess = -19.9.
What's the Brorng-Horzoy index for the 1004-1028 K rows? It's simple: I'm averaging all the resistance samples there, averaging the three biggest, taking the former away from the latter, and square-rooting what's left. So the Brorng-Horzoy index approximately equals 0.58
